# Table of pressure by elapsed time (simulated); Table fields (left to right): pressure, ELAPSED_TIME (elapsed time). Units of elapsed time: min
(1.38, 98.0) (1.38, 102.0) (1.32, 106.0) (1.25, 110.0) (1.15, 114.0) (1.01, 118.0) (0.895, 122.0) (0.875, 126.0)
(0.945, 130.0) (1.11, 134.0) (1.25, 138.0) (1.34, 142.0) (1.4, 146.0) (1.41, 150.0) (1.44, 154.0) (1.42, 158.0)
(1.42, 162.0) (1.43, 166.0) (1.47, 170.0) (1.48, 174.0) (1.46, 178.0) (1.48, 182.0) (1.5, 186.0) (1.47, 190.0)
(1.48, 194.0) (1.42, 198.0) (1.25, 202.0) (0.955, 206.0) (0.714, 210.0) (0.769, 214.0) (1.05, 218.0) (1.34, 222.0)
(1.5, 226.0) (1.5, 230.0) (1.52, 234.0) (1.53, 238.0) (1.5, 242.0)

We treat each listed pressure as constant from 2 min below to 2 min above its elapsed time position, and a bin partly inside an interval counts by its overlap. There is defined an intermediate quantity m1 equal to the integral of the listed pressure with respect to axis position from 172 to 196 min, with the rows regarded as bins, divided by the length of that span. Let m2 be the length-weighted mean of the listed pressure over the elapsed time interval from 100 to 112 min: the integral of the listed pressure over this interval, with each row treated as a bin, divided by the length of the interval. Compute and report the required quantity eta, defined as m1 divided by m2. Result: 1.12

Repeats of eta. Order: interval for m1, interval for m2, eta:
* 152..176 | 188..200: 0.99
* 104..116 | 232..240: 0.81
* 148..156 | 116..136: 1.47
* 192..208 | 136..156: 0.93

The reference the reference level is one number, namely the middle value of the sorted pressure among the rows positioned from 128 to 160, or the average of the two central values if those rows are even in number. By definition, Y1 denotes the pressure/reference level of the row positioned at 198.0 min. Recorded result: 1.0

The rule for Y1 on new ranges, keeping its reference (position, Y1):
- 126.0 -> 0.6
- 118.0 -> 0.7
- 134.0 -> 0.8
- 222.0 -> 1.0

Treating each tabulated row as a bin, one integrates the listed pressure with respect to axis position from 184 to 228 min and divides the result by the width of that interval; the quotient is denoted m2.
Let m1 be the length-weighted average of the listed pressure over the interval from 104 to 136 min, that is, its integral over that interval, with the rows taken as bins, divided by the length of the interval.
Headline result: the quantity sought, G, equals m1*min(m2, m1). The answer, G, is 1.14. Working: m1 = 1.1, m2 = 1.22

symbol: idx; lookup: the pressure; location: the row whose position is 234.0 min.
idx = 1.52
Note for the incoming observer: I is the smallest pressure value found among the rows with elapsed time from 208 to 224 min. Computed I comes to 0.714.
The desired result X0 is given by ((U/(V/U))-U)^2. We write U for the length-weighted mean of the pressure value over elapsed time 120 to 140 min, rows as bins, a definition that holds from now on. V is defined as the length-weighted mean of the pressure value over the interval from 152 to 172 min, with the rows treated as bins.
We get 0.089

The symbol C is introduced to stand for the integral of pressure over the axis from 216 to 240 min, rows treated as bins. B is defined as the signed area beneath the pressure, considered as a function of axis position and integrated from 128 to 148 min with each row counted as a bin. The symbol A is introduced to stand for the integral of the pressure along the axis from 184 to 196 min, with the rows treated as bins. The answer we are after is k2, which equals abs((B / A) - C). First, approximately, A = 18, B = 24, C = 34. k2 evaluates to 32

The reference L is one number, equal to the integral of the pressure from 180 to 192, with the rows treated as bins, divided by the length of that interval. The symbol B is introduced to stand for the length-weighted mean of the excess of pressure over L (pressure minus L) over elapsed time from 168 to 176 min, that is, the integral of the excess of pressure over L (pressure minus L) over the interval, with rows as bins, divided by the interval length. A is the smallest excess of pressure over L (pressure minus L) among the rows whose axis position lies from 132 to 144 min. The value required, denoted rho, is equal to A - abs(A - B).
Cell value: -0.74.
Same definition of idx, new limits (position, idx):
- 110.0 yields 1.25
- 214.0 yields 0.769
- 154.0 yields 1.44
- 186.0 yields 1.5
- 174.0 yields 1.48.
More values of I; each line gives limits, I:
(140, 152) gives 1.34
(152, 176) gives 1.42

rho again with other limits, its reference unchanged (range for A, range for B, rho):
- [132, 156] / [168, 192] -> -0.74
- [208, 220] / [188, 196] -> -1.53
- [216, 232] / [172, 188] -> -0.86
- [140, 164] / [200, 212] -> -0.51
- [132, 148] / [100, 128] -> -0.39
